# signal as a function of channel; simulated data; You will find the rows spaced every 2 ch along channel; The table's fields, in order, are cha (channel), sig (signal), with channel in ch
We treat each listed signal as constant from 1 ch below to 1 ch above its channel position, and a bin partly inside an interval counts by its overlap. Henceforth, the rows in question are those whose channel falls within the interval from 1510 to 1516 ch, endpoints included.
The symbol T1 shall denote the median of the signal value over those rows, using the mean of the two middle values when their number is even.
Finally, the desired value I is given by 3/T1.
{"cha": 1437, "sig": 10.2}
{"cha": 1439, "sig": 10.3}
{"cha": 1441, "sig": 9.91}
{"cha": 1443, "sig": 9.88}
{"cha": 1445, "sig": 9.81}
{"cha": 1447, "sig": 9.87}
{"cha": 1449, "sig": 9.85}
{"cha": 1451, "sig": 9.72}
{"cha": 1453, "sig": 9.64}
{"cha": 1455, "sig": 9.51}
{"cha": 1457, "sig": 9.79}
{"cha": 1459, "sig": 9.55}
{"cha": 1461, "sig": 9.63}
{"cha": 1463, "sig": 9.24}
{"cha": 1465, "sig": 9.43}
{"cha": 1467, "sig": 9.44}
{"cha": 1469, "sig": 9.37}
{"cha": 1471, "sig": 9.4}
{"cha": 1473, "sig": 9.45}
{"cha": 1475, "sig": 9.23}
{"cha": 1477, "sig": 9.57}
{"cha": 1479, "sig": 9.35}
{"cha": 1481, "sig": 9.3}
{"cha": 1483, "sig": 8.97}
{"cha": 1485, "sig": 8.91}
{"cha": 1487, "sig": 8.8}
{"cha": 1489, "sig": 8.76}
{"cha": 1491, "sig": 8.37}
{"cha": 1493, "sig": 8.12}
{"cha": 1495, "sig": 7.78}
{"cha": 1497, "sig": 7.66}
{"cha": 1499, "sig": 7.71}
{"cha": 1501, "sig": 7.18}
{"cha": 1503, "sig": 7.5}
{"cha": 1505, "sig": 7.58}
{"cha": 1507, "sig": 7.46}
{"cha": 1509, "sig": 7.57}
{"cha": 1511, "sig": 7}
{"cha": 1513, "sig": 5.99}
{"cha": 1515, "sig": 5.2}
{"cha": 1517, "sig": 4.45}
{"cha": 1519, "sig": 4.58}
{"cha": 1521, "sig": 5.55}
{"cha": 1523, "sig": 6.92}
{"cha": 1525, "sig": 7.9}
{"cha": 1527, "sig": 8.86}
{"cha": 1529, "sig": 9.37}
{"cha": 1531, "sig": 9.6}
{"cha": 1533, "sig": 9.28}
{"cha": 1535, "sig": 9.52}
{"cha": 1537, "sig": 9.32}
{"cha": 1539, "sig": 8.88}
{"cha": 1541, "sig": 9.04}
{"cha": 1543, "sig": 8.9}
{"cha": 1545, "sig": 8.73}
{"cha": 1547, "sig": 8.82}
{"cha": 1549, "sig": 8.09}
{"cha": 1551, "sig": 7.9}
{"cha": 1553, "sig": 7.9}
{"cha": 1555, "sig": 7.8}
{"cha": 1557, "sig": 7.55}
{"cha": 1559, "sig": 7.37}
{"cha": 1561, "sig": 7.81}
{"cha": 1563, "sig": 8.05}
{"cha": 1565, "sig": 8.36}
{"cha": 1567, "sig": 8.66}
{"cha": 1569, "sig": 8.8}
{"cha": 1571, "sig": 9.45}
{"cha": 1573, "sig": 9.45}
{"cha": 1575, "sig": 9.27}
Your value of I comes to 0.501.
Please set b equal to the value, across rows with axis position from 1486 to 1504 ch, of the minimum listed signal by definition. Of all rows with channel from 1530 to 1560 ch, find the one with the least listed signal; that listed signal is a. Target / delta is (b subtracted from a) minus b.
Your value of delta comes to -7.0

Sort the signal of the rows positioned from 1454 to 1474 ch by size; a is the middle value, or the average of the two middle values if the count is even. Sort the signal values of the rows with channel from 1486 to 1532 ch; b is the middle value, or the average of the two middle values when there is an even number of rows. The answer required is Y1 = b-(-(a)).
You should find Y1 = 17.0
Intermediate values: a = 9.4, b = 7.6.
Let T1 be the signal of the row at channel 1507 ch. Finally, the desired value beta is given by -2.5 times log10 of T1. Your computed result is -2.18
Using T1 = 7.46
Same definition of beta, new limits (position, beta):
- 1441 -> -2.49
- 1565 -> -2.31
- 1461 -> -2.46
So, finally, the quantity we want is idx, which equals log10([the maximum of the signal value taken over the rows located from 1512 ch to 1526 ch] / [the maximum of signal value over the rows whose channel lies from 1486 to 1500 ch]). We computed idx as -0.05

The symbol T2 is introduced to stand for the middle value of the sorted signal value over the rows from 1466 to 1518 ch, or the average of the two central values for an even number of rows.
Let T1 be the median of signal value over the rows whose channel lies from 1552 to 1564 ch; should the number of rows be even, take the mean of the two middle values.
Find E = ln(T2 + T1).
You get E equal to 2.78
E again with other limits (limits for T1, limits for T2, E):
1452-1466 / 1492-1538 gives 2.84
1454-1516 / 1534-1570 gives 2.86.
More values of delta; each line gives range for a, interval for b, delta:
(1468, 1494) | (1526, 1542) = -9.6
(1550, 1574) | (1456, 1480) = -11.1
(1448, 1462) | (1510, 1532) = 0.6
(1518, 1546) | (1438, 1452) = -14.9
